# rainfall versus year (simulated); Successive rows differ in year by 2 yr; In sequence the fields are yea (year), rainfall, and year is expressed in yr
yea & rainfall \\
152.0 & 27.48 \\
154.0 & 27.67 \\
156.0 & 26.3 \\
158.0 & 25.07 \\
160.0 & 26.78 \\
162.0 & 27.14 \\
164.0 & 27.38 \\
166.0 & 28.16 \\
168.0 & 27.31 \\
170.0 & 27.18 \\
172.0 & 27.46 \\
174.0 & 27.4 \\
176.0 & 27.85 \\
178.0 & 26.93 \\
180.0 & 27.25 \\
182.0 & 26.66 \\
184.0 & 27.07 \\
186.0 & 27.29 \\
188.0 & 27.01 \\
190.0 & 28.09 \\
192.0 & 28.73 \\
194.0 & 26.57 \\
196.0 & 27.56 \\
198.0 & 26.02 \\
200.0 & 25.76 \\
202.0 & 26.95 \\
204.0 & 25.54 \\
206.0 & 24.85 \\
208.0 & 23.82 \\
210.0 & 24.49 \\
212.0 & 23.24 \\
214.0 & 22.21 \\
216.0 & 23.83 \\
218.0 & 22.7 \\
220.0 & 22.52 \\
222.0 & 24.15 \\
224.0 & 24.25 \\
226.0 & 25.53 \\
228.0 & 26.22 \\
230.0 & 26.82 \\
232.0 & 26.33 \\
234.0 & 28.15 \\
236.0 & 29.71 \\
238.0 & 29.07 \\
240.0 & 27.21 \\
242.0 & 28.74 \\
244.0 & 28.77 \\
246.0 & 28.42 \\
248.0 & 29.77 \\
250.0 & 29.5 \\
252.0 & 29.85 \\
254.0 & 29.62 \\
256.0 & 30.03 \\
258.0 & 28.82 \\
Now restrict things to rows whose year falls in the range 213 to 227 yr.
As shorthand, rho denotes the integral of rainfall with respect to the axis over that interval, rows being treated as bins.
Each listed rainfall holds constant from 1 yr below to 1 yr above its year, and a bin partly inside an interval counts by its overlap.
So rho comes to 330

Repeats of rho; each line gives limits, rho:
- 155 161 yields 156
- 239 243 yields 112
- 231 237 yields 168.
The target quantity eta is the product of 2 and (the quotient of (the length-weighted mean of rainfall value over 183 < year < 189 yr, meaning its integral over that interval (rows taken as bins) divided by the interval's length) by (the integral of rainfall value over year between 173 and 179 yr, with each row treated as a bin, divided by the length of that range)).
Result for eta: 1.98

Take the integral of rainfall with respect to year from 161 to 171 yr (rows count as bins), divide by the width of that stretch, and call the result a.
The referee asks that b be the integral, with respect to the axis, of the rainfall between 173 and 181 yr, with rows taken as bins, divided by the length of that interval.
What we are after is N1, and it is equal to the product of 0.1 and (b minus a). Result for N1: 0.0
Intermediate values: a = 27.4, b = 27.4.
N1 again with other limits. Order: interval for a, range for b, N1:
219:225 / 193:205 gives 0.3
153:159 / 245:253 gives 0.3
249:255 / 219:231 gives -0.5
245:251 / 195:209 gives -0.3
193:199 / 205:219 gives -0.3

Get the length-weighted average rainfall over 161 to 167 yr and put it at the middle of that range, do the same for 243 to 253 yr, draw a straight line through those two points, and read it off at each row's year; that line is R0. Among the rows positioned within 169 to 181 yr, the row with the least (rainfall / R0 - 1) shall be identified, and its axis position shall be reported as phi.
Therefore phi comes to 178.0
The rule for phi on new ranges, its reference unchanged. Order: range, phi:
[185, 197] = 194.0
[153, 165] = 158.0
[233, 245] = 240.0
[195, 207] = 206.0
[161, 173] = 170.0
